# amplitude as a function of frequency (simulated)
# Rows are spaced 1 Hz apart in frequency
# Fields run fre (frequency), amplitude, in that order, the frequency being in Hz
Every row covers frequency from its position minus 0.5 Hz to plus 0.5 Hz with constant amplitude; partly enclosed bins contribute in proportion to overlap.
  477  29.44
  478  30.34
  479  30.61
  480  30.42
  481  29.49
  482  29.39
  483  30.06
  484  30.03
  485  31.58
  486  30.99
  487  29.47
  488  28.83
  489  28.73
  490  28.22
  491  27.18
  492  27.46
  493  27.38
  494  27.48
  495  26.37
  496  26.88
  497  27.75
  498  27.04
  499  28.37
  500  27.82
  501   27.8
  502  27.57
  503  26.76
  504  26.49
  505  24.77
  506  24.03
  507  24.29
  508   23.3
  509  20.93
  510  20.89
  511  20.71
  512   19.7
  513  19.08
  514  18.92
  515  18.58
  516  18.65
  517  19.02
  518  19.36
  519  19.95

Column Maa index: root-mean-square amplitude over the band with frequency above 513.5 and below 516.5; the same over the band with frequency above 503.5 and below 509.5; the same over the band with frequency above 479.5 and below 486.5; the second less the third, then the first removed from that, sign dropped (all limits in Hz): 25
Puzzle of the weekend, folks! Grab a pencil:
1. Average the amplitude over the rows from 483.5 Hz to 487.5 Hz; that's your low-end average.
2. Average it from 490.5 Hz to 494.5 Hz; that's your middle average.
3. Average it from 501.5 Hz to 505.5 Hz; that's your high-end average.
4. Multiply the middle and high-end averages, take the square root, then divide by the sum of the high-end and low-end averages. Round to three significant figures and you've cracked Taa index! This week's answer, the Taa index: 0.472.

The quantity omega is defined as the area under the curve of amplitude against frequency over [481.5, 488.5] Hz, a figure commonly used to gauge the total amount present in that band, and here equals 210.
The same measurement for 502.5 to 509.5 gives 171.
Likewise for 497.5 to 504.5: 192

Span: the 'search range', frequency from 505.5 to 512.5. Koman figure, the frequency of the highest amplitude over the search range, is 507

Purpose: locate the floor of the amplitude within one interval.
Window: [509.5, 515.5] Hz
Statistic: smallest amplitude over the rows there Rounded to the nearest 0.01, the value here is 18.58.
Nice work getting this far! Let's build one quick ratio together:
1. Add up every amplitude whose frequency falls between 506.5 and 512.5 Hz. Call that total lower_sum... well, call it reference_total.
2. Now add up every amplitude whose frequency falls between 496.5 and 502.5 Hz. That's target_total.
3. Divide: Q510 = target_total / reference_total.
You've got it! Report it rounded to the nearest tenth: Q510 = 1.3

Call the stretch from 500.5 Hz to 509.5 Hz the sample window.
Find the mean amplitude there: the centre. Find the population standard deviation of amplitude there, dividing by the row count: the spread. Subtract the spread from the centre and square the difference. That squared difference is 528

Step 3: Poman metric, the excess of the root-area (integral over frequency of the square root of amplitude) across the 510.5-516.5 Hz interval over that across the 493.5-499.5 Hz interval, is -5.0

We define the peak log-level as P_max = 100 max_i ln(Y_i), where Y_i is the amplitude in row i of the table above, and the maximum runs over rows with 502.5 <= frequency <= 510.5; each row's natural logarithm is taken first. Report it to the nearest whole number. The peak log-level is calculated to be 329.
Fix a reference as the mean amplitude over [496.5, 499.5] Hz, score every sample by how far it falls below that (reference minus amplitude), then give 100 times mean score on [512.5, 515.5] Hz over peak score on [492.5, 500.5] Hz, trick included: 656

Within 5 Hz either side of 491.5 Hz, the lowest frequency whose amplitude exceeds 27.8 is 487 Hz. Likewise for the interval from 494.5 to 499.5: 499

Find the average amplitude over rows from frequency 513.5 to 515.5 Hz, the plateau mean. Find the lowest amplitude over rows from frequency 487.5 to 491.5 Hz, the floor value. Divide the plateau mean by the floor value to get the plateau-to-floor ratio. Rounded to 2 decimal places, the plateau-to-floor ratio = 0.69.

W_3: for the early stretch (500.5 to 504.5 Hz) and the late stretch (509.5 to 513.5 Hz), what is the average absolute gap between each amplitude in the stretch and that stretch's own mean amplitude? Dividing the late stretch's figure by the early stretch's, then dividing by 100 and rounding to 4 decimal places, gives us 0.0133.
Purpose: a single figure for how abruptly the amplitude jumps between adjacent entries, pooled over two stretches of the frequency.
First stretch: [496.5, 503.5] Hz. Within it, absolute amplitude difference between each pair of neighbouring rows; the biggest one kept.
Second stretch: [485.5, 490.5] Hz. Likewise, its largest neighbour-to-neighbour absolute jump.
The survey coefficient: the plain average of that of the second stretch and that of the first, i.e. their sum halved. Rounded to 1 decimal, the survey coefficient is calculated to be 1.4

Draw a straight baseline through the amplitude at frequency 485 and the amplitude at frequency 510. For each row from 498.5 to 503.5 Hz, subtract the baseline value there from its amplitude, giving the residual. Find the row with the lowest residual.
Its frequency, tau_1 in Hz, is 500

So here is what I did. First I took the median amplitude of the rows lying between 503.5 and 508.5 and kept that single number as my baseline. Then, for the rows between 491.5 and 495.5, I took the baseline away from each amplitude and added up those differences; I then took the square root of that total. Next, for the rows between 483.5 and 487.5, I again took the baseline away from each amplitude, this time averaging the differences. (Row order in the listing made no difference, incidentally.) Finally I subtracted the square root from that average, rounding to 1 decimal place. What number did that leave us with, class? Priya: 2.8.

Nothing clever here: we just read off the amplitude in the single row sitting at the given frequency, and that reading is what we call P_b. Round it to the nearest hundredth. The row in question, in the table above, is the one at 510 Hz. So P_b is 20.89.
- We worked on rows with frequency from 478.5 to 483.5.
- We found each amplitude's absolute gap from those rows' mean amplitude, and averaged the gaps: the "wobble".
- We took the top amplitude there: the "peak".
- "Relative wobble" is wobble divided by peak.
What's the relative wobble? 0.014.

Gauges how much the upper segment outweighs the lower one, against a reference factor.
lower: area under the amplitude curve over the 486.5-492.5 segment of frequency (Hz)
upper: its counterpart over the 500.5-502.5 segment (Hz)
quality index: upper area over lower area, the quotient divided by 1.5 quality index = 0.22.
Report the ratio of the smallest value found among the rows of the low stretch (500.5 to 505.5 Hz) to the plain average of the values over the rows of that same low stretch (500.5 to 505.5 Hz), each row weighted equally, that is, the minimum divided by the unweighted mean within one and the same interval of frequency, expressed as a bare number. 0.93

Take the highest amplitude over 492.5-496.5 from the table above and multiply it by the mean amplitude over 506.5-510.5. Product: 614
